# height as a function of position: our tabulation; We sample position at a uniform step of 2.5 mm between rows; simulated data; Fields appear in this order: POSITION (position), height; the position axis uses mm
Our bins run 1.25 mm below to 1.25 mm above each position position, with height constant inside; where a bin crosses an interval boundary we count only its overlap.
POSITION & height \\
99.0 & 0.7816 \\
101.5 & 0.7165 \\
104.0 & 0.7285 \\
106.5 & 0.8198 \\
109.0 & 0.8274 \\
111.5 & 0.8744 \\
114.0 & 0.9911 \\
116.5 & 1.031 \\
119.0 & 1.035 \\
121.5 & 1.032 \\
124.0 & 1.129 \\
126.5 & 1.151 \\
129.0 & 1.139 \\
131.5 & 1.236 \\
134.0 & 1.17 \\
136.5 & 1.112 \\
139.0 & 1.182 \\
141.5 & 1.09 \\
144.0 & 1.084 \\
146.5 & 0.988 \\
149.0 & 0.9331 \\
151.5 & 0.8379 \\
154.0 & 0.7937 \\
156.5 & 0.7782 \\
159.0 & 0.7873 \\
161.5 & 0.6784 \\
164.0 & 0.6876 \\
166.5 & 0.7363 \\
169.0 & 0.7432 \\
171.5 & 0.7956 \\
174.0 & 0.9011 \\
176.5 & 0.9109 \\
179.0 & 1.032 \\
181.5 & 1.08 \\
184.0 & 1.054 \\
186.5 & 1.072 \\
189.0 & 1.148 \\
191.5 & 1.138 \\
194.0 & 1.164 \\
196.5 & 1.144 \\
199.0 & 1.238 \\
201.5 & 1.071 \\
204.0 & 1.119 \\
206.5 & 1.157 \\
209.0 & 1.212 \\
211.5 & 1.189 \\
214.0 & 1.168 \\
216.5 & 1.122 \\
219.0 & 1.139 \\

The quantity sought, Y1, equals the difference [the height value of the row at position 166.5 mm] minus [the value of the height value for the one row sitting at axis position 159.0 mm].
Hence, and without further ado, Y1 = -0.05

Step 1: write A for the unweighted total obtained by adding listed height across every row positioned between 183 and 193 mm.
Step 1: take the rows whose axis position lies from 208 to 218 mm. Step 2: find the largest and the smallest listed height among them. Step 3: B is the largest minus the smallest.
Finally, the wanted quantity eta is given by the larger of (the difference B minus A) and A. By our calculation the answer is 4.4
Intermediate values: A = 4.4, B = 0.09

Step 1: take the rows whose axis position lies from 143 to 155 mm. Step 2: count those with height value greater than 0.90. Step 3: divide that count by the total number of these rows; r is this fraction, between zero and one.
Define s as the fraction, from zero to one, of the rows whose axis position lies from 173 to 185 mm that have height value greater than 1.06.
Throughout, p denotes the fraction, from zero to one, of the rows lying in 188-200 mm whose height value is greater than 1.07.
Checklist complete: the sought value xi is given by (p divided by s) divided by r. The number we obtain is 8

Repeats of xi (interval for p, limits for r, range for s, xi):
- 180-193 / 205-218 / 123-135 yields 1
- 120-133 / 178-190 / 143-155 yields 4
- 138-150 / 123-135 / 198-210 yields 1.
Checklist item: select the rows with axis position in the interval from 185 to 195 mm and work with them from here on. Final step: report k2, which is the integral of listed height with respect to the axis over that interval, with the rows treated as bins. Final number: 11.3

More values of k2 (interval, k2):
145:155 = 9.0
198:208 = 11.5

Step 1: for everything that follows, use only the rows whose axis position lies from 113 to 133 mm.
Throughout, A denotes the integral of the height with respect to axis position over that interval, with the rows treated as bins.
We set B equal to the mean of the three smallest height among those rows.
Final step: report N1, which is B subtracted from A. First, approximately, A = 22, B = 1.02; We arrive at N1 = 20.9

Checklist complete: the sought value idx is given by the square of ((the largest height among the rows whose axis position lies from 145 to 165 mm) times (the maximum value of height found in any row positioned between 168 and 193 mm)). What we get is 1.3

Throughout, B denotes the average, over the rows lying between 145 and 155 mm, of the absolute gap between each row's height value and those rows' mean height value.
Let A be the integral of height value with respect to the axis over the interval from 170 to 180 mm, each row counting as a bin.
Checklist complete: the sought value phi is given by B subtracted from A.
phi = 9.0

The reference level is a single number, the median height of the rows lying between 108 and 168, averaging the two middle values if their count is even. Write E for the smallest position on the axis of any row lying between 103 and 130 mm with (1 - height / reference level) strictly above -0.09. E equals 104.0 mm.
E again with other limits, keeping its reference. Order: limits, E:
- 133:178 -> 141.5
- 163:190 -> 164.0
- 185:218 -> 186.5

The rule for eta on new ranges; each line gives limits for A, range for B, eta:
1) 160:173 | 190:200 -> 3.6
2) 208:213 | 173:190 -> 2.4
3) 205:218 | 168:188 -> 5.8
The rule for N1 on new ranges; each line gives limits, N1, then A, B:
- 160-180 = 15.5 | 16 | 0.70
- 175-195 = 20.4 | 21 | 1.00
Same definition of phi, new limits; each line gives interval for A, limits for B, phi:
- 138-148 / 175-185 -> 10.7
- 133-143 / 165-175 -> 11.3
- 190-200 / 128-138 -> 11.6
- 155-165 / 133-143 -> 7.3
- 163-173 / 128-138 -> 7.4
